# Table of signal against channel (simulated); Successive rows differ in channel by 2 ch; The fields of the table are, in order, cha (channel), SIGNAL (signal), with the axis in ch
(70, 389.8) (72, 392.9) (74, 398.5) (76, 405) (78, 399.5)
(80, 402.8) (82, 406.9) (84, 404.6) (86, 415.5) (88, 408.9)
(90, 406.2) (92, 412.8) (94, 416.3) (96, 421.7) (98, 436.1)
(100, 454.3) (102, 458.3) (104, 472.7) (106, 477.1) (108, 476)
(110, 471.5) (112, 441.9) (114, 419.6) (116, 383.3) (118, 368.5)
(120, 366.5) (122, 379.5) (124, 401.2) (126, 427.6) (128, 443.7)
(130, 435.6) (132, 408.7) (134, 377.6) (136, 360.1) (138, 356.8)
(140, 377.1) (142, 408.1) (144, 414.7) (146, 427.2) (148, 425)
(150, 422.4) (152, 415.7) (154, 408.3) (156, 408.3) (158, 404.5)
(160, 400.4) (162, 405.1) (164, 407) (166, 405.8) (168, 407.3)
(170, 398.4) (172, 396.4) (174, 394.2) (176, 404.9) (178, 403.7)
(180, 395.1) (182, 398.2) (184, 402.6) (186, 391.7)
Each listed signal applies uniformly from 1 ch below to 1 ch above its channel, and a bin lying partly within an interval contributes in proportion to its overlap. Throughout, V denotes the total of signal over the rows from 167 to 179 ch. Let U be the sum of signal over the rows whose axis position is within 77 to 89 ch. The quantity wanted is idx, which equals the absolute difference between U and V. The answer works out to 33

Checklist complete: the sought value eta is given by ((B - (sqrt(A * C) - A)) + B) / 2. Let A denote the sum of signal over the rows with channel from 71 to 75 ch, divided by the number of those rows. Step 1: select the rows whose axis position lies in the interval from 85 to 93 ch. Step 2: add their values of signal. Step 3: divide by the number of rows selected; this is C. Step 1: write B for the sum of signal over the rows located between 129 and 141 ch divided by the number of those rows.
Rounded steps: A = 396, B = 386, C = 411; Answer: 382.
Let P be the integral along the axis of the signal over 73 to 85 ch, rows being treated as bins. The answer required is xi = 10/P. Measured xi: 0.0021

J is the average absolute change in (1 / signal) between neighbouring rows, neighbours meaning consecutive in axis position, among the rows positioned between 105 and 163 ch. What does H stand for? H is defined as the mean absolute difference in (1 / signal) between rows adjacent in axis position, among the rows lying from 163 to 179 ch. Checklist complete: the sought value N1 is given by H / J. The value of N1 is 0.3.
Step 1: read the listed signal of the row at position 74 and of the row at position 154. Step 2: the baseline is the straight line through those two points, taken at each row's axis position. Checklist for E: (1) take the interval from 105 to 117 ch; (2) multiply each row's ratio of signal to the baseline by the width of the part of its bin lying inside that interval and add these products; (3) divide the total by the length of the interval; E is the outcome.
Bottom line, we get 1.10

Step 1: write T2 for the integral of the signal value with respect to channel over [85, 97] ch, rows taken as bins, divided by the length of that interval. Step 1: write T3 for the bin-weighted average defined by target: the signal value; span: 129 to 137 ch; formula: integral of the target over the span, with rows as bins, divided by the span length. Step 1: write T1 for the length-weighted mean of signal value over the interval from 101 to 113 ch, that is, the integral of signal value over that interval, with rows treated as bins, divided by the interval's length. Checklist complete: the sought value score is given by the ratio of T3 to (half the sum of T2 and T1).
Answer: 0.90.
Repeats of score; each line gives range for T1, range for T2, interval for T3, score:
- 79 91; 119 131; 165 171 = 0.99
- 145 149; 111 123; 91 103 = 1.06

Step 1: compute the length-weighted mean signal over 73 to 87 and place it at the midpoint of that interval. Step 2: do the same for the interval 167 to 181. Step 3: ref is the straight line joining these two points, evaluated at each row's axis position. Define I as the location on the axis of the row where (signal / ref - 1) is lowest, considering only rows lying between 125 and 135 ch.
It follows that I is 134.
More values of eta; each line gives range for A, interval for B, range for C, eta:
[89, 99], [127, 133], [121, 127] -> 433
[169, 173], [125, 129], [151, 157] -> 432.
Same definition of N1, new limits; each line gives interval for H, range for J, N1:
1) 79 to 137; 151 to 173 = 3.6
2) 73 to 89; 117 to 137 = 0.3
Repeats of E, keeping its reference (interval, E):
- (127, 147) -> 0.99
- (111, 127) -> 0.99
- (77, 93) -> 1.02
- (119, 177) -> 0.99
